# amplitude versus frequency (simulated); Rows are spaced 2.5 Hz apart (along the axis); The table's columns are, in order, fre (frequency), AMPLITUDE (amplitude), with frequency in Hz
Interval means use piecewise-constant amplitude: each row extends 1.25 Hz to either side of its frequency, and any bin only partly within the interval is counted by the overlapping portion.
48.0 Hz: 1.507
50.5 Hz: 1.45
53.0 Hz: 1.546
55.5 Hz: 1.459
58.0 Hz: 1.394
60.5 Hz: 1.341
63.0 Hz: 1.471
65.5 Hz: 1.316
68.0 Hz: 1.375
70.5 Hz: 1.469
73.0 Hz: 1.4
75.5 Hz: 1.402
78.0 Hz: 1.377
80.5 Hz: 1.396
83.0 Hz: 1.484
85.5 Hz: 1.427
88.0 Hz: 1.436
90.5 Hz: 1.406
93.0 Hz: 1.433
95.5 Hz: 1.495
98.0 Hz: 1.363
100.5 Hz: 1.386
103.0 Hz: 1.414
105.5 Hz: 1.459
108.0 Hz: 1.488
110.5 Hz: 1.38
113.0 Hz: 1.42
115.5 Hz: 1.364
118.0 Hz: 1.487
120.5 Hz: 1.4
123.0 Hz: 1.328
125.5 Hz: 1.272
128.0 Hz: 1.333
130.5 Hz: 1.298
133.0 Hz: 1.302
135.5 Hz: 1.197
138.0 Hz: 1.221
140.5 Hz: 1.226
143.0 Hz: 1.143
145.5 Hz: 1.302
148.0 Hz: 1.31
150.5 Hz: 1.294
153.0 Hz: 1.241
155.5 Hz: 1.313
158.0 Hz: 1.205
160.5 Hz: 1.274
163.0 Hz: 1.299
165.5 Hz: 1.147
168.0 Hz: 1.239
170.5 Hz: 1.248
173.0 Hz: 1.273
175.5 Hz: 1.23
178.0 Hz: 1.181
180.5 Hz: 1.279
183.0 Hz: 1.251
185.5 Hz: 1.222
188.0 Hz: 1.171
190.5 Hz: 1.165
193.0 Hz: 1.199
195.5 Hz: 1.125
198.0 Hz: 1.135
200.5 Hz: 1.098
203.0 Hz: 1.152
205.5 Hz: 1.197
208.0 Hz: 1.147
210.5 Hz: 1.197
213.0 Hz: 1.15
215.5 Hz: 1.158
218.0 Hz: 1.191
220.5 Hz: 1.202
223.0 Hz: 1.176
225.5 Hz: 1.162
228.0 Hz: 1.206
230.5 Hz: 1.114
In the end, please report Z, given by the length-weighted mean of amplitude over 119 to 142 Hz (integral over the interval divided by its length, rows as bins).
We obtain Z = 1.29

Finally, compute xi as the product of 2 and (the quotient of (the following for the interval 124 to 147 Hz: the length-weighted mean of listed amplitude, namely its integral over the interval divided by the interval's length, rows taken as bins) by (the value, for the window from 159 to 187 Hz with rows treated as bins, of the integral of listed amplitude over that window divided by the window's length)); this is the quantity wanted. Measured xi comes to 2.03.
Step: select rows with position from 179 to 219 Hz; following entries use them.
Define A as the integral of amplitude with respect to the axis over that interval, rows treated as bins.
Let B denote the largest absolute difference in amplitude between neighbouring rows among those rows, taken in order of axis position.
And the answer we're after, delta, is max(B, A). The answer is 47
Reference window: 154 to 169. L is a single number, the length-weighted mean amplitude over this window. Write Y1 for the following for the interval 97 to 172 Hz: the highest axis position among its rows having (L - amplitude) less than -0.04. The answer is 163.0 Hz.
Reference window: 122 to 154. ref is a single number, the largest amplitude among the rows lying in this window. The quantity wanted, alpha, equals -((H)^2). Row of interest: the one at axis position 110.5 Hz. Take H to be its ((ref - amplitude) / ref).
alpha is -0.0012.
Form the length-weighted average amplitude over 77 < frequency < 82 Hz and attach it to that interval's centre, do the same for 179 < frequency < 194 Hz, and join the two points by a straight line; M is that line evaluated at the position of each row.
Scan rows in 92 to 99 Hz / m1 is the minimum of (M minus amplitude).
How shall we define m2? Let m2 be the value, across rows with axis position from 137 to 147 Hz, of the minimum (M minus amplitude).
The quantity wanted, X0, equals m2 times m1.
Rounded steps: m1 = -0.130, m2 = -0.020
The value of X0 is 0.0026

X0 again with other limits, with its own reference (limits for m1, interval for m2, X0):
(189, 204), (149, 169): -0.0002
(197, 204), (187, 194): 0.0002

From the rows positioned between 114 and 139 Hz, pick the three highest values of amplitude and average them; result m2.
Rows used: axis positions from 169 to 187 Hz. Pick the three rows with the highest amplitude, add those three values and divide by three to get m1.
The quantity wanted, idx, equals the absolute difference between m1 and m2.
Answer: 0.15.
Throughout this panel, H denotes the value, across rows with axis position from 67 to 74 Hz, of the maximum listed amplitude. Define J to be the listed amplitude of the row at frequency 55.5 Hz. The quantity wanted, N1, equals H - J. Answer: 0.01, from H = 1.469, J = 1.459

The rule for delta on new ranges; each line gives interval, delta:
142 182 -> 50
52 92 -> 57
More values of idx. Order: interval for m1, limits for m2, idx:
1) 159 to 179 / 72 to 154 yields 0.21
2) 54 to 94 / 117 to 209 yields 0.07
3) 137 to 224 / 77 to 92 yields 0.14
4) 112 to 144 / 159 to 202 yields 0.15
